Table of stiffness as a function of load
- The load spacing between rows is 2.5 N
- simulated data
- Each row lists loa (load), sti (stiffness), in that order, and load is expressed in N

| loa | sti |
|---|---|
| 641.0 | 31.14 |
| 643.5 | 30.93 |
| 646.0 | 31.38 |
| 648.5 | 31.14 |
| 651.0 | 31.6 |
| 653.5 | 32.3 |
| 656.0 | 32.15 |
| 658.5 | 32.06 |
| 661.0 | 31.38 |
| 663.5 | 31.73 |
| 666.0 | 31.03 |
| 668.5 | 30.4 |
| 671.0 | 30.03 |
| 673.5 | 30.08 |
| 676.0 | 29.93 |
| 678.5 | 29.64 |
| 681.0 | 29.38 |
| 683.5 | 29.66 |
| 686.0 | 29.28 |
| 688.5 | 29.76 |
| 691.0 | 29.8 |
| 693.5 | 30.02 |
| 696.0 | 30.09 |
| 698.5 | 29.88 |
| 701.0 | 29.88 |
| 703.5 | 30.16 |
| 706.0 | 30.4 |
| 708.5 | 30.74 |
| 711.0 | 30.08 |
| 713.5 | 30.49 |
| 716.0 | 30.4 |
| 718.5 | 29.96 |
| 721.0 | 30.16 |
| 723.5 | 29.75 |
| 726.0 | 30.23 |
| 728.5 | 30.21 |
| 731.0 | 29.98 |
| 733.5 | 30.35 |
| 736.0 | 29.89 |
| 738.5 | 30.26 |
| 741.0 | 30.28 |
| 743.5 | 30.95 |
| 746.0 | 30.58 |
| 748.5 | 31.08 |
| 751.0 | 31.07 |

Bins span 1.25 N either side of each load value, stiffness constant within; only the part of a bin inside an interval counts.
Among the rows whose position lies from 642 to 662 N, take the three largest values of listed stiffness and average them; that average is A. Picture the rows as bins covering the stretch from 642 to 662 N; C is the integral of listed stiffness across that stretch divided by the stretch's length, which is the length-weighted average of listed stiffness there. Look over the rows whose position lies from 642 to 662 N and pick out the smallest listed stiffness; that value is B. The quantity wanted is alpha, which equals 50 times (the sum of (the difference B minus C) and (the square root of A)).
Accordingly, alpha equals 249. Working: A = 32.2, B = 30.93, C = 31.6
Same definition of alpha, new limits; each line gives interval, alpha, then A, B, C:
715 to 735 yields 257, 30.3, 29.75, 30.1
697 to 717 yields 258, 30.5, 29.88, 30.2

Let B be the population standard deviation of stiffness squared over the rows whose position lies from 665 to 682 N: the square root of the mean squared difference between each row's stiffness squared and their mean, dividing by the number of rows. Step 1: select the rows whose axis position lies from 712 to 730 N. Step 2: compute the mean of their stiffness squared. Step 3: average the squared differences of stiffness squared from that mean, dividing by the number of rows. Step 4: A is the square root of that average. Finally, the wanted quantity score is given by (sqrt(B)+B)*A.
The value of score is 497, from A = 14.1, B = 29.9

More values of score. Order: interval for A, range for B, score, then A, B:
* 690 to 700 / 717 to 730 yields 97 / 6.8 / 11.0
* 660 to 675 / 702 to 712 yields 782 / 40.0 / 15.6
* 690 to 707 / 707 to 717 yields 209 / 11.5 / 14.4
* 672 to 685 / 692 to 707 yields 204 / 14.5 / 10.8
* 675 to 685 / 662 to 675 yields 533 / 11.5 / 39.8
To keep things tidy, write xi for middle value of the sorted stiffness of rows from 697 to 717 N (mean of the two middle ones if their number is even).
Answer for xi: 30.3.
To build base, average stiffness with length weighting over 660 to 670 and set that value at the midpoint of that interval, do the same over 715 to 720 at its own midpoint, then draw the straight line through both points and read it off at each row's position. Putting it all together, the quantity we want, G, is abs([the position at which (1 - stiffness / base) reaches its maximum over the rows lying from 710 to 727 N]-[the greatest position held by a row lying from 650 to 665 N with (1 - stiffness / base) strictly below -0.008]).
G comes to 60.0 N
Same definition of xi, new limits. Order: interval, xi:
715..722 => 30.2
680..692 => 29.7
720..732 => 30.2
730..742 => 30.3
